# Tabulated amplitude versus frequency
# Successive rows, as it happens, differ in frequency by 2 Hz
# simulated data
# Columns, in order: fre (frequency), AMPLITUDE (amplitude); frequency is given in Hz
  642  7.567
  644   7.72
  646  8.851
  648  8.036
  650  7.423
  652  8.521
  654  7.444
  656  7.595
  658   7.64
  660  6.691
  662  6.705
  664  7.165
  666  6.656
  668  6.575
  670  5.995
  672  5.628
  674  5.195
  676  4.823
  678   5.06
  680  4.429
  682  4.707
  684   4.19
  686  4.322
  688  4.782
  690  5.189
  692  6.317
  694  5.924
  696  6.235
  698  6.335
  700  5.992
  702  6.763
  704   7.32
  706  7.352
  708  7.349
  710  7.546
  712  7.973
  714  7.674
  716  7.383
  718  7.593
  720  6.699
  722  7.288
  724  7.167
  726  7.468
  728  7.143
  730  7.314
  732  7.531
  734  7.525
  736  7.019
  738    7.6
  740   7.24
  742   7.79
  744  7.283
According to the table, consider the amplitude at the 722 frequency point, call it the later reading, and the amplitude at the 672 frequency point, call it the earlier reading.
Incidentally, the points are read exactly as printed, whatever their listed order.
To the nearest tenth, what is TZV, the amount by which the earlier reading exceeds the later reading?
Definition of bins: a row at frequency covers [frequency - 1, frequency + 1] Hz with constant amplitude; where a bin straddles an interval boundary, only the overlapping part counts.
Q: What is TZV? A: -1.7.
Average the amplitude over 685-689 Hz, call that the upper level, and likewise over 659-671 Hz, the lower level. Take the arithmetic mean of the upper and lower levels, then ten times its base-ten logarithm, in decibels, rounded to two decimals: 7.48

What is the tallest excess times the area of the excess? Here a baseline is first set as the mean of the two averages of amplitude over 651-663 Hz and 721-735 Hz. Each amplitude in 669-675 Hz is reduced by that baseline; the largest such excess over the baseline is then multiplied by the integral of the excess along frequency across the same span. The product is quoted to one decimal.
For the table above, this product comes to 14.9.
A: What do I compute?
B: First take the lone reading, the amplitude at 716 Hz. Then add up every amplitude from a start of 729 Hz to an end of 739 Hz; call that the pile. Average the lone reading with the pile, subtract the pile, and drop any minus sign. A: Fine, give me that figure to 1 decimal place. 14.8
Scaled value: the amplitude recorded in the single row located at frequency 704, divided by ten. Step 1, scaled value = 0.73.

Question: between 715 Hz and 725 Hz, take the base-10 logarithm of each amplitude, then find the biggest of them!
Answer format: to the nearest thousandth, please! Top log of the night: 0.880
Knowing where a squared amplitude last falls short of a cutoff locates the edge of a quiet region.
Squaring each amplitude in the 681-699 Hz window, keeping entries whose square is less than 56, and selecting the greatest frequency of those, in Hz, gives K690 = 698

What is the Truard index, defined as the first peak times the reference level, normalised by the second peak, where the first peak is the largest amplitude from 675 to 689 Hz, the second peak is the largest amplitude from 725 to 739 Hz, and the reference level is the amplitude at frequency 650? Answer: 4.9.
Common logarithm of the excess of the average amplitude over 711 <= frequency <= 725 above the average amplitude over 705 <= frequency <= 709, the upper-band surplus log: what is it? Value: -1.3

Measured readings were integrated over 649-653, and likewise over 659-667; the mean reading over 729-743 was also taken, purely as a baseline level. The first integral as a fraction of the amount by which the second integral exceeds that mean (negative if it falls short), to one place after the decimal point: 0.7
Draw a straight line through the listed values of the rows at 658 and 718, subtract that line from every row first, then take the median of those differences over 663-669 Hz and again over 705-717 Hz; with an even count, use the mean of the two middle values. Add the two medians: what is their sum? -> -1.1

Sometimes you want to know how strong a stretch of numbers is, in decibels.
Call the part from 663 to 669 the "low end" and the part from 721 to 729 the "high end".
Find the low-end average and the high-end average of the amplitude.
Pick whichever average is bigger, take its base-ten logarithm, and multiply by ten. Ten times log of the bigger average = 8.6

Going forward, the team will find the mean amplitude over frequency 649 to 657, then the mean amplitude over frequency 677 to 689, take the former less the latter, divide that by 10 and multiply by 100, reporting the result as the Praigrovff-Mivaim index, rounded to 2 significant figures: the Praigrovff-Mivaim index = 32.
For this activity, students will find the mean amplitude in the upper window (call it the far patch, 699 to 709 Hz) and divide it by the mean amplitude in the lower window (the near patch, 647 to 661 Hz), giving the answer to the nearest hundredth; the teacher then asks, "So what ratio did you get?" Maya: 0.91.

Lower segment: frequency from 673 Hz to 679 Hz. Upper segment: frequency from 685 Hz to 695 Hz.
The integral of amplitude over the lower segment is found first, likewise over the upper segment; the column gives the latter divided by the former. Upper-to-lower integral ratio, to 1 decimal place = 1.8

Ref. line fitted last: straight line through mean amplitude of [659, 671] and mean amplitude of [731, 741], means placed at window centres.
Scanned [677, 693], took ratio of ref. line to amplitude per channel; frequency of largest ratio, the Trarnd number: 684 Hz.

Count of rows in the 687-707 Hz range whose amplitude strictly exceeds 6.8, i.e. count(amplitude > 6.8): 2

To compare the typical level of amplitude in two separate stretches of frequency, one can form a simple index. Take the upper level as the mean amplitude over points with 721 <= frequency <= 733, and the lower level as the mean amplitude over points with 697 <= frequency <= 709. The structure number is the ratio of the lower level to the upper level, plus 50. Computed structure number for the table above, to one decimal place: 50.9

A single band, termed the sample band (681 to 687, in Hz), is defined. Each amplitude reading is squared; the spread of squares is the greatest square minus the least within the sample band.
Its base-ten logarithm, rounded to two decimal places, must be 0.66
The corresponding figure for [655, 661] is 1.13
